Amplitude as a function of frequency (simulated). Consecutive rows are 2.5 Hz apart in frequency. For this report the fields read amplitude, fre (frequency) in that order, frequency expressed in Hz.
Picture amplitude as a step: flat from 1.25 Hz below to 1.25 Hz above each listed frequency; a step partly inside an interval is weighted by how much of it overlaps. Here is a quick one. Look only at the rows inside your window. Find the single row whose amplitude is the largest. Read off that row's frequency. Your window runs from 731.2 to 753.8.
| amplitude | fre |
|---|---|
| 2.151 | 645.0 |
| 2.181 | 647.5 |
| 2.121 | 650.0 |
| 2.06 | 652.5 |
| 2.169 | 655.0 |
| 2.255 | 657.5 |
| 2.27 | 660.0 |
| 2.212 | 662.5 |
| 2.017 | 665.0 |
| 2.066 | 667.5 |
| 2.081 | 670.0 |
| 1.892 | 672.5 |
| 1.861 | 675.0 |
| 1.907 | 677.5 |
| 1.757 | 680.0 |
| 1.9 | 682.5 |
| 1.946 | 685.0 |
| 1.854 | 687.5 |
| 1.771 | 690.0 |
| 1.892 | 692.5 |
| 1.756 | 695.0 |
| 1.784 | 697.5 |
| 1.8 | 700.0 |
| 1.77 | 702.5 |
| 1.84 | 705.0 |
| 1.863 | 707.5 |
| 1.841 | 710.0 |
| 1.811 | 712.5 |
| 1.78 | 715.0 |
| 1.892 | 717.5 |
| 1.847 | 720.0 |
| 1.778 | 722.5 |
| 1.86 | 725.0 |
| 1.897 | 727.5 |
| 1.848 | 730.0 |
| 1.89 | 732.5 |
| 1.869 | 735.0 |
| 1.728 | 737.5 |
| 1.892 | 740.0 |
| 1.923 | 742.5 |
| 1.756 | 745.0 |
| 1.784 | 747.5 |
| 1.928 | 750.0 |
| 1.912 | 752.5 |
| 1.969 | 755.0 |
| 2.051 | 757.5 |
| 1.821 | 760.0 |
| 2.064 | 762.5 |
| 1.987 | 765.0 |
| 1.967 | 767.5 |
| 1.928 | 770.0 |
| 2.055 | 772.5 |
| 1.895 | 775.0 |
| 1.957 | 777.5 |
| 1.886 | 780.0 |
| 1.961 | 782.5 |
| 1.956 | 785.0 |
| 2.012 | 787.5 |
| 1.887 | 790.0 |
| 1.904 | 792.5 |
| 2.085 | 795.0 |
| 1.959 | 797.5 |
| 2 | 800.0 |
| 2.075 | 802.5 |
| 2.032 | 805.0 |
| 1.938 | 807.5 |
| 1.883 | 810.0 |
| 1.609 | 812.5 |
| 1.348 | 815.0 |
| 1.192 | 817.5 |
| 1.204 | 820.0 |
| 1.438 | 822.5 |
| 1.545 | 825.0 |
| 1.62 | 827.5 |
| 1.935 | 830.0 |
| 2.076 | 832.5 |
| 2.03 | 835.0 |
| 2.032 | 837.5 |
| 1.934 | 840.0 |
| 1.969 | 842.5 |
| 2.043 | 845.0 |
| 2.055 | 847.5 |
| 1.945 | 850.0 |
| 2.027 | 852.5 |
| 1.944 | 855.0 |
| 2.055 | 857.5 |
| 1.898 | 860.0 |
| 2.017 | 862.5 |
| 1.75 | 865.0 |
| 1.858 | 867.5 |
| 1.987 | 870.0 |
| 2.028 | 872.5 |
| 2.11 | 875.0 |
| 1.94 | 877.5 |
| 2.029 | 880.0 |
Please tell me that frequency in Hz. 750.0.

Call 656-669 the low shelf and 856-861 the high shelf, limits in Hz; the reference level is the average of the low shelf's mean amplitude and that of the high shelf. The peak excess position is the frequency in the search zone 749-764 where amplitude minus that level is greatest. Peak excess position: 762.5 Hz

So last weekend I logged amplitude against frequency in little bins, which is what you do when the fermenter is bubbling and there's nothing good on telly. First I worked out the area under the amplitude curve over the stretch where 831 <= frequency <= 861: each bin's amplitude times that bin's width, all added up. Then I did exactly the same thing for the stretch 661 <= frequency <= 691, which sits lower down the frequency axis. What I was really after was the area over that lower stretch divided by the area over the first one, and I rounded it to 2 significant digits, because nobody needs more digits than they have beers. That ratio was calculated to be 0.97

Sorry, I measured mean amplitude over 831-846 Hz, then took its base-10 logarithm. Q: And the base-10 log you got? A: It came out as 0.304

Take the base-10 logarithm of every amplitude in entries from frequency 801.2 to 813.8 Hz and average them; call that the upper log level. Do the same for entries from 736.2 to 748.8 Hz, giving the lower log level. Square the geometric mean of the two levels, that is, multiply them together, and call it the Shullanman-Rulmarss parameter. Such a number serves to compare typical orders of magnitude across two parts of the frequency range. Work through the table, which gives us 0.072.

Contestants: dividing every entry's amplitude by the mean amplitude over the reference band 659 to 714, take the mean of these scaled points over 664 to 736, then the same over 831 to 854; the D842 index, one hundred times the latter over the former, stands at 108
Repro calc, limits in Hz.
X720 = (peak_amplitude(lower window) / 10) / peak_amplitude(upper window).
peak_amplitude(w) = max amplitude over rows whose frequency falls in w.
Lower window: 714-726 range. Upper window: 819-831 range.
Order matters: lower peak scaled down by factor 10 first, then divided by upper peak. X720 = 0.098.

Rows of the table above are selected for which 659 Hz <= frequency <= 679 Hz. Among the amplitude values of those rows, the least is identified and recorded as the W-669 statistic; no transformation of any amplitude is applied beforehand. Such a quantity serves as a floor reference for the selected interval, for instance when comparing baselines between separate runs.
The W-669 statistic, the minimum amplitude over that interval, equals 1.861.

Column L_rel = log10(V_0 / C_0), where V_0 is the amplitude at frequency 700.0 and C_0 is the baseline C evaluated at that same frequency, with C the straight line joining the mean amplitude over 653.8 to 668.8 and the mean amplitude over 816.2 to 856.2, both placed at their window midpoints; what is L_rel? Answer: -0.064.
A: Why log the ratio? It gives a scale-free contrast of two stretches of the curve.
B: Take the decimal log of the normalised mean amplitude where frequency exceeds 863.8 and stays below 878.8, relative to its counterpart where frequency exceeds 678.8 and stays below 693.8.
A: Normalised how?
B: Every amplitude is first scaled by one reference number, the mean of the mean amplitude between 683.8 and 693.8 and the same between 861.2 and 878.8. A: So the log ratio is 0.02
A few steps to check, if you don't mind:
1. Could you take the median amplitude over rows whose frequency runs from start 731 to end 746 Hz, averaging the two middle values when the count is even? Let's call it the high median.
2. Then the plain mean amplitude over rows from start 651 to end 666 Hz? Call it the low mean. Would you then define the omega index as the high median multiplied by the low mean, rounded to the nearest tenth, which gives 4.1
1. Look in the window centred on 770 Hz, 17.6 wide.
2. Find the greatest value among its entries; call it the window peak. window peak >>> 2.064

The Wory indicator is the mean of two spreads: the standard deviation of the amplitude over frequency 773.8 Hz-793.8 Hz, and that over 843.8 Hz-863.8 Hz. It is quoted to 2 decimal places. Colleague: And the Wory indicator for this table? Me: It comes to 0.05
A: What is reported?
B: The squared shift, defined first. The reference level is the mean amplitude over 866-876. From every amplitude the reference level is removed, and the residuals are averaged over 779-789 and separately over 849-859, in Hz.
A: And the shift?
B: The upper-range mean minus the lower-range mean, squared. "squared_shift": 0.00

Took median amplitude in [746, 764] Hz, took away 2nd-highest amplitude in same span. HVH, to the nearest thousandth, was -0.123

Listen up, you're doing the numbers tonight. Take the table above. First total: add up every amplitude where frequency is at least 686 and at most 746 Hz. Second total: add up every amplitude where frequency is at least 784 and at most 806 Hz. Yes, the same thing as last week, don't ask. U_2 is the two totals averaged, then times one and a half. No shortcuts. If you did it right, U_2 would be 46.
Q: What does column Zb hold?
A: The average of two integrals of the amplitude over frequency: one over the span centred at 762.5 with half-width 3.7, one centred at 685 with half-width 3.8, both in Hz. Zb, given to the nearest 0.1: 14.5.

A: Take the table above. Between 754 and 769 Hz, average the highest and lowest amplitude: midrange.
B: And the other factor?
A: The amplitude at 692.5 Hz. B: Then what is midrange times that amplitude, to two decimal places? 3.68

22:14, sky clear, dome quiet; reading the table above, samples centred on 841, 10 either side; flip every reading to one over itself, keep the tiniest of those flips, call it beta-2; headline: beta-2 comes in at 0.482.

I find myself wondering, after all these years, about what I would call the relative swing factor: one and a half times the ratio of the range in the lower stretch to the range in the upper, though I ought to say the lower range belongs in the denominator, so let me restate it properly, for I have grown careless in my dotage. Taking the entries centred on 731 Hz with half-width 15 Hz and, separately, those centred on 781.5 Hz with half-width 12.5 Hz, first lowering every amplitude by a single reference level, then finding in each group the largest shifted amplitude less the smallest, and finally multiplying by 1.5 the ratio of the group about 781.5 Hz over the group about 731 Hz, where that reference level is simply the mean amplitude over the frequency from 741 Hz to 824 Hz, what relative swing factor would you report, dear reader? 1.3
